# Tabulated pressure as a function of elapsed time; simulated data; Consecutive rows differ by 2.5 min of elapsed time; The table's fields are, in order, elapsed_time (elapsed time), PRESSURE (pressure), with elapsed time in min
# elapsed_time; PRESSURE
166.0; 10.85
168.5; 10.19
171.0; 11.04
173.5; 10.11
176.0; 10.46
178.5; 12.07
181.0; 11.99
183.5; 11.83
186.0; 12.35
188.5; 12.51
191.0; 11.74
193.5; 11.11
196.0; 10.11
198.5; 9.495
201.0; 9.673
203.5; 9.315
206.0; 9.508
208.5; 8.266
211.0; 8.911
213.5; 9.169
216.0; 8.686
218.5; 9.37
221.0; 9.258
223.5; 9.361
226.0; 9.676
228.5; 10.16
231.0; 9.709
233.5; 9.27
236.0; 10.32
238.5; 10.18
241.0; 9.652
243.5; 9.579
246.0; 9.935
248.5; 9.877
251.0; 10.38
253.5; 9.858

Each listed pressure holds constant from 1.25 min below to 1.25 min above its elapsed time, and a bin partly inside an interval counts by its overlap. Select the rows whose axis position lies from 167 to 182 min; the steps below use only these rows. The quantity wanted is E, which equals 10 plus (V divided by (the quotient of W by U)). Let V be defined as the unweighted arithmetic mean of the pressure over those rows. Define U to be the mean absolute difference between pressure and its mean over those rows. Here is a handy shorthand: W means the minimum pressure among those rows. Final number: 10.8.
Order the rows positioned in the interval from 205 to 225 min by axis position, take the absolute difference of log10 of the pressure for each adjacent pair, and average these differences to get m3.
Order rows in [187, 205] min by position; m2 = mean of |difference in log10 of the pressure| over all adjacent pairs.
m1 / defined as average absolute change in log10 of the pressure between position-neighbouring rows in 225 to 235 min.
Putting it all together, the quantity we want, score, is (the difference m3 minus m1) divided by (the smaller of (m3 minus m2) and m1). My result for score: 7.4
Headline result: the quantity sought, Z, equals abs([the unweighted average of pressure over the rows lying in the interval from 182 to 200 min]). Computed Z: 11.3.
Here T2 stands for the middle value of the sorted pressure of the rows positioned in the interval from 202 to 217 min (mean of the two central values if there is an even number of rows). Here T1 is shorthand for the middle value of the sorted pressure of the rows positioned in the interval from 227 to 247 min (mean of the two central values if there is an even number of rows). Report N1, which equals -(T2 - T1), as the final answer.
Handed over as 0.8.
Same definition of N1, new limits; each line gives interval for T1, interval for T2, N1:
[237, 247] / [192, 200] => -0.3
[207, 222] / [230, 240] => -0.9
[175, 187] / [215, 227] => 2.6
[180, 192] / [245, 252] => 2.1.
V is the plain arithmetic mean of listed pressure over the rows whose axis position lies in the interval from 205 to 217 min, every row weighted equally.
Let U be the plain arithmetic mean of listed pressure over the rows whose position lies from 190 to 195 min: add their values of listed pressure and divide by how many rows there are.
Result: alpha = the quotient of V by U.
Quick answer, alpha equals 0.78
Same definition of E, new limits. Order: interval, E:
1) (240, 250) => 10.1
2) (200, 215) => 10.4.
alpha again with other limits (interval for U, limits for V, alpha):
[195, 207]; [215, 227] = 0.96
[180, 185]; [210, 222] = 0.76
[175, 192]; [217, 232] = 0.81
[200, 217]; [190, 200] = 1.17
